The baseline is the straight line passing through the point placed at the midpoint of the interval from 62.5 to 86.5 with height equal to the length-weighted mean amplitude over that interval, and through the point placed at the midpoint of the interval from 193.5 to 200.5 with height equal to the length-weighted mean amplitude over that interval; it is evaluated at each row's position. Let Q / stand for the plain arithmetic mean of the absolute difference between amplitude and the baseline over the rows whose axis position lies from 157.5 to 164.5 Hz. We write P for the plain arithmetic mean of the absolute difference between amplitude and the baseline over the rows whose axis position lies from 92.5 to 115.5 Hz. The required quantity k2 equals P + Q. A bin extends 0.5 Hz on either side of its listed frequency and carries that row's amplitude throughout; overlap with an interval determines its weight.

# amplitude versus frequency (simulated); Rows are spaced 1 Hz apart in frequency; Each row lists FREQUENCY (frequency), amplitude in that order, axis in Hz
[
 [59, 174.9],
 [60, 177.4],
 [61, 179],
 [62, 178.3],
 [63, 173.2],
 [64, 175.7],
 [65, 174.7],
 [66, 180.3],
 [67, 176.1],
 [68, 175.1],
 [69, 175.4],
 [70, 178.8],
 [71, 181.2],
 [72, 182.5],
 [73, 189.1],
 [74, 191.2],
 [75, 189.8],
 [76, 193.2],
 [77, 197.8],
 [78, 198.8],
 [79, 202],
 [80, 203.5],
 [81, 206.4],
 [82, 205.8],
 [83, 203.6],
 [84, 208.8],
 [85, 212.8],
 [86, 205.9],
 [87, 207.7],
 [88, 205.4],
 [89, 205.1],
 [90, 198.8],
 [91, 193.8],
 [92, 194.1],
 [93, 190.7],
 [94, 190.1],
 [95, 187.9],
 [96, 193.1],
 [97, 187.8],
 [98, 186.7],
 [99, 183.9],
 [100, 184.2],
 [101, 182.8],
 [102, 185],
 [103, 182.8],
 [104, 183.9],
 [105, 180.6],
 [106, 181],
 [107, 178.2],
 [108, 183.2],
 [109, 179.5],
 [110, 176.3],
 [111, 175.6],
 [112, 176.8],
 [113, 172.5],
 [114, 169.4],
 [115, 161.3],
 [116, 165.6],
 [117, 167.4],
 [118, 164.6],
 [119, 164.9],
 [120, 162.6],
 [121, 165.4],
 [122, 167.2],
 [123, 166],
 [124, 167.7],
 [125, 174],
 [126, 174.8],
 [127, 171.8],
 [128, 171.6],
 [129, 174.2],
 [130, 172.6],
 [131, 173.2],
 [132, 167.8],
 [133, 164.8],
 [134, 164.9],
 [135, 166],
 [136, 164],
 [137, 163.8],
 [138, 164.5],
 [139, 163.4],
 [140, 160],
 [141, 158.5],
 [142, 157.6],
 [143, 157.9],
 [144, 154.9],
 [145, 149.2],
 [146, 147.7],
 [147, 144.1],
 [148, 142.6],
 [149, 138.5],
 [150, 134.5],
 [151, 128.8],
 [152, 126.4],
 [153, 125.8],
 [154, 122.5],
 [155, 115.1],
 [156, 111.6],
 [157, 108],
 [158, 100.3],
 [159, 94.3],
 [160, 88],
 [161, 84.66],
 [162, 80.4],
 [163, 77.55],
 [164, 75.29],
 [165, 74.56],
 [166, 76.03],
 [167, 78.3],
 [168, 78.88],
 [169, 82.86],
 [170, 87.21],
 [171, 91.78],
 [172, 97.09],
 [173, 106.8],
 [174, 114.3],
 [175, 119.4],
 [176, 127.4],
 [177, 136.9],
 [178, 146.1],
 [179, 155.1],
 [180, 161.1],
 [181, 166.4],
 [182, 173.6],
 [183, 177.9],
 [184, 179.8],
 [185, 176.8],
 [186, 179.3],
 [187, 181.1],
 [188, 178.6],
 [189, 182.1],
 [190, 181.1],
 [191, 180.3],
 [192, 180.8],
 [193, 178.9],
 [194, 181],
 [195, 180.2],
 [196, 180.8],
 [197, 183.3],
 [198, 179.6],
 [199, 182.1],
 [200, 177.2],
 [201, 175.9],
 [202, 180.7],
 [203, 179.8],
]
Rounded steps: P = 8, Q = 98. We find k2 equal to 105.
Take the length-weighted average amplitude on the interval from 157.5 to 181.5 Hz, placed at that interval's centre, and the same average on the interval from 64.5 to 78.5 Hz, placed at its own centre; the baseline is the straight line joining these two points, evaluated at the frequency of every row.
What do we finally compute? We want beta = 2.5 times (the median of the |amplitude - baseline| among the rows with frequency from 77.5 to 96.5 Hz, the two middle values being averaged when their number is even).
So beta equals 72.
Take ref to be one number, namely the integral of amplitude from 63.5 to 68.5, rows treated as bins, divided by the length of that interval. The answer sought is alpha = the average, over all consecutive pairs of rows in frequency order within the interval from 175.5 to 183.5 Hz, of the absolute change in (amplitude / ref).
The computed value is 0.041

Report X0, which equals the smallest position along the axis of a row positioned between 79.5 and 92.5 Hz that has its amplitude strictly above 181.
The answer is 80 Hz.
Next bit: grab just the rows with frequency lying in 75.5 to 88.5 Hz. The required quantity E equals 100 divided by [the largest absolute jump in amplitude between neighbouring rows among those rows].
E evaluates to 14.5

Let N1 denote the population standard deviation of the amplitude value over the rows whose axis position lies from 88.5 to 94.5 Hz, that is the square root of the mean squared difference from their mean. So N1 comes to 5.2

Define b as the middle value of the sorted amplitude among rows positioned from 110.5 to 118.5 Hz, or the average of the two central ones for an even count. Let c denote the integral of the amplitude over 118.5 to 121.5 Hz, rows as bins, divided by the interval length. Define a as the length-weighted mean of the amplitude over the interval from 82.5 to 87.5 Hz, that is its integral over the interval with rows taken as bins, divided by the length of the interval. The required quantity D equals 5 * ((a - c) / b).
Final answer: 1.3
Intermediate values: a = 208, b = 168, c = 164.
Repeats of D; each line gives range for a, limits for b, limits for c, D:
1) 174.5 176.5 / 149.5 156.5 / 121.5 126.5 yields -1.8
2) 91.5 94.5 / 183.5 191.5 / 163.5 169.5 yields 3.2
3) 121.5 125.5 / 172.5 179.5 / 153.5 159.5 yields 2.4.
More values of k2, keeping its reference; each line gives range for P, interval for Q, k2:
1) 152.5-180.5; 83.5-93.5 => 92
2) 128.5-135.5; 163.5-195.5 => 59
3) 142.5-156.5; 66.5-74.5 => 59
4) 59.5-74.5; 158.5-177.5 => 102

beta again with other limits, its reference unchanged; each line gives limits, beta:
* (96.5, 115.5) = 59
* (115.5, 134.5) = 77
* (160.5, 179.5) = 70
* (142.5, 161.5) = 44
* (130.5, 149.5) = 79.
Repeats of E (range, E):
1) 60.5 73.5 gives 15.2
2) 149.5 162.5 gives 13.0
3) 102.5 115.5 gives 12.3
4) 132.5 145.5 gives 17.5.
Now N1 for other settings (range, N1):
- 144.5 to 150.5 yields 5.1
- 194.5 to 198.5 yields 1.4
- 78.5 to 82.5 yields 1.8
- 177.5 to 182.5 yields 9.4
